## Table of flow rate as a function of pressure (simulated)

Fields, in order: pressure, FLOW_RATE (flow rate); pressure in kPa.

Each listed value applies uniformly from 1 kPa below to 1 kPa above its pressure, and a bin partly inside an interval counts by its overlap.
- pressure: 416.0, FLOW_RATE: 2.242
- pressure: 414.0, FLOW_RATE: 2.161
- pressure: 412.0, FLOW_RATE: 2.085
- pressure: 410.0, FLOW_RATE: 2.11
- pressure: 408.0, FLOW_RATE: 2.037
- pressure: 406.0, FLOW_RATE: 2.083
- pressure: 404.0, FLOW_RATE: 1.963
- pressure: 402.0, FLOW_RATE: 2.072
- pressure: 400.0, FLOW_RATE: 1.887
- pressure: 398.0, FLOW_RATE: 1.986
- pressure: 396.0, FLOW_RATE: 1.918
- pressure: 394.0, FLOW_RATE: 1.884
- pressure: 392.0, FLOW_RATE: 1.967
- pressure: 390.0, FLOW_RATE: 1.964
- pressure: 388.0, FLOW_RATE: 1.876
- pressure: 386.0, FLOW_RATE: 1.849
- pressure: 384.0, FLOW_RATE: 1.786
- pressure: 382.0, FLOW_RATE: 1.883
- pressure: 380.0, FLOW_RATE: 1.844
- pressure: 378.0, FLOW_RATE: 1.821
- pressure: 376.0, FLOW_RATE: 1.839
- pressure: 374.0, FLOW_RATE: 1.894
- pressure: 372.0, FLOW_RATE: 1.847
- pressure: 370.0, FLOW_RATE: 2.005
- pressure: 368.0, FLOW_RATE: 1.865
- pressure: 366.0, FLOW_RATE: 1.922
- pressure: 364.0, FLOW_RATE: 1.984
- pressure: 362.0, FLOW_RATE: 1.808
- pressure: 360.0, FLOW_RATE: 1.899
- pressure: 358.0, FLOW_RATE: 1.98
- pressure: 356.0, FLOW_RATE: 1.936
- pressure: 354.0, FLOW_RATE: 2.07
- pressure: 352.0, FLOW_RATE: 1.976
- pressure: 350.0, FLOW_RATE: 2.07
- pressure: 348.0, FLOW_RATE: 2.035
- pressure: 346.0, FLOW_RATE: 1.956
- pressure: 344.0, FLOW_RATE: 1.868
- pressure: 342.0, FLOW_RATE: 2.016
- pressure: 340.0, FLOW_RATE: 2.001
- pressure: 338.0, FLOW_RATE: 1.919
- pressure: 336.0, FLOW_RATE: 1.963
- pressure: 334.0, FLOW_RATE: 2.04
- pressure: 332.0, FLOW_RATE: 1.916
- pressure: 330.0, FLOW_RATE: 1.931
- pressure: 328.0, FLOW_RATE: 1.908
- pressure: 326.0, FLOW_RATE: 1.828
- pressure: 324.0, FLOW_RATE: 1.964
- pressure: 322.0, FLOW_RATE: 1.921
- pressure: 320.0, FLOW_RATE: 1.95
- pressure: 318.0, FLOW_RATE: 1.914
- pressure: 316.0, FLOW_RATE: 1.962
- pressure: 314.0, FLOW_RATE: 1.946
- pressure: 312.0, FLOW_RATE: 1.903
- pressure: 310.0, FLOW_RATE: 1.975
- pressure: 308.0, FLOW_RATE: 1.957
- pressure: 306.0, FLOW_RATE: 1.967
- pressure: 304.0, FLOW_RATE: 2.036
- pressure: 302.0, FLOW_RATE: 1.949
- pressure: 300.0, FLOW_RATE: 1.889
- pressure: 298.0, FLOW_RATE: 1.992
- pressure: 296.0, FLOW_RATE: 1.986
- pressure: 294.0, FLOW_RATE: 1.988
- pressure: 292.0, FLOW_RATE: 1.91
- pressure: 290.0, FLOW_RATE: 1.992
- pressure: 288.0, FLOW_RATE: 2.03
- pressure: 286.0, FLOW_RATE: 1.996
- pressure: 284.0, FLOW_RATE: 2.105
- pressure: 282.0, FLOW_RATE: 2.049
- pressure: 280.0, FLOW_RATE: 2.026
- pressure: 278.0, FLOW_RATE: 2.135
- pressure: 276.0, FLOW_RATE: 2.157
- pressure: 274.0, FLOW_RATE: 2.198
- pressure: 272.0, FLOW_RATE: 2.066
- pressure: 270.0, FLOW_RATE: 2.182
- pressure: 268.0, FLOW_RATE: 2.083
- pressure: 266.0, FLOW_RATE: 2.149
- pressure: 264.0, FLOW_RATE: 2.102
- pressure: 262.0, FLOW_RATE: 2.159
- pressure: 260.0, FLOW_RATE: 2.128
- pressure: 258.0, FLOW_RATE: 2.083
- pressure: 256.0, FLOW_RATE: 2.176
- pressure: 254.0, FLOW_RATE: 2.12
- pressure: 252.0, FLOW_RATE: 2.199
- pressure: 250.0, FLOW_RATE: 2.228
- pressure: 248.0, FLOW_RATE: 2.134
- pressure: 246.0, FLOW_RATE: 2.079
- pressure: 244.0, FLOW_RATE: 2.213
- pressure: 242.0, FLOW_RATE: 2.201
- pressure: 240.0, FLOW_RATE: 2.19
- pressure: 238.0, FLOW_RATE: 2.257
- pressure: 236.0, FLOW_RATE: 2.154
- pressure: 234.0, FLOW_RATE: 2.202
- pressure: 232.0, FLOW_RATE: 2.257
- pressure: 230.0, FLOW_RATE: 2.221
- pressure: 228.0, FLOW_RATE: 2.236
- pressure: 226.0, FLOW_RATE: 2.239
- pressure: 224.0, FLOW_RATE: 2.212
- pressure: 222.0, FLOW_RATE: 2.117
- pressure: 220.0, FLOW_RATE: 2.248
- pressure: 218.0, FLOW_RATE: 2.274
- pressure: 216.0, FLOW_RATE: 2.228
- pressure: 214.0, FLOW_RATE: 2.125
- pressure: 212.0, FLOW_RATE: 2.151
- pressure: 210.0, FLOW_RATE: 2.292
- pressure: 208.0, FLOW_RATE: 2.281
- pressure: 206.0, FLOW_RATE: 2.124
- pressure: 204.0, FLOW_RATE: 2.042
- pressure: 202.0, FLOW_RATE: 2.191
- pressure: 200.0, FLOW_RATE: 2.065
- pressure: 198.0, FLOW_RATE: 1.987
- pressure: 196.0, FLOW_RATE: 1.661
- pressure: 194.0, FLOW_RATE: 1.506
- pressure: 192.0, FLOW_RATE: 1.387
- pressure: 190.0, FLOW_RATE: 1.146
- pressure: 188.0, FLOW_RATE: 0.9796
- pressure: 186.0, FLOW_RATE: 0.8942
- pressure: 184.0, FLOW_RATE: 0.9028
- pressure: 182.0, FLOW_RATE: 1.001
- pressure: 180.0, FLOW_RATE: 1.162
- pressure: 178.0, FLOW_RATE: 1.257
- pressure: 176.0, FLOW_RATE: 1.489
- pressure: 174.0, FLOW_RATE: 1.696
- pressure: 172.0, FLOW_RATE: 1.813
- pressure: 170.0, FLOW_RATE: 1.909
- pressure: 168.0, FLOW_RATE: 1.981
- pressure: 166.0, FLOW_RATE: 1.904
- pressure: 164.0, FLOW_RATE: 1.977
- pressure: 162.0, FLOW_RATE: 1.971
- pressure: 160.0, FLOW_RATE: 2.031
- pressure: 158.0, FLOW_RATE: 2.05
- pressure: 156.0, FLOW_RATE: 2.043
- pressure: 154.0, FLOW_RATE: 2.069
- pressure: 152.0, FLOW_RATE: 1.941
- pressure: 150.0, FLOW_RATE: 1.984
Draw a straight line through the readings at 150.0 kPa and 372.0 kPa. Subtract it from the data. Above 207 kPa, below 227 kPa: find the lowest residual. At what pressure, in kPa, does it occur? 222.0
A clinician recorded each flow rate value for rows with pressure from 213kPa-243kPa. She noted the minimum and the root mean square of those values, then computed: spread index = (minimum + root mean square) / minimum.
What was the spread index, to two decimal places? 2.04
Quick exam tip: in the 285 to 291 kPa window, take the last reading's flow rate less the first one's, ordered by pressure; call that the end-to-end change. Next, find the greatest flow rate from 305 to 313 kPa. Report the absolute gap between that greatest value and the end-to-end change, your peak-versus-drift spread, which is 1.98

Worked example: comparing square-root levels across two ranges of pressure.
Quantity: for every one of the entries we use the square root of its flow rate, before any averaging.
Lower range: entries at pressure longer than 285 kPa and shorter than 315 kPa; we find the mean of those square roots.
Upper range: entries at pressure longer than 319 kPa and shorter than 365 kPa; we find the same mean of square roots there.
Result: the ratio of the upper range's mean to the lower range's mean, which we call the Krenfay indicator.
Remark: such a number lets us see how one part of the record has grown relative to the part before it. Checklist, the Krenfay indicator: 1.00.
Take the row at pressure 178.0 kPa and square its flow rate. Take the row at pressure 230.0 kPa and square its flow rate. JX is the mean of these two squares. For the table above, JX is 3.3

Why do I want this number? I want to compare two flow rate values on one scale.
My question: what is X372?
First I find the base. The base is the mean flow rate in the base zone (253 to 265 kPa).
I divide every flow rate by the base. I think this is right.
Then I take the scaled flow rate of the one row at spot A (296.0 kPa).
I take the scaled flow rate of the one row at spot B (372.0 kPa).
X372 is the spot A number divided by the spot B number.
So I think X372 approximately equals 1.08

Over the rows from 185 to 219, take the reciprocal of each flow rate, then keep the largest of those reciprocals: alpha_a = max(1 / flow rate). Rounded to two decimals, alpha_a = 1.12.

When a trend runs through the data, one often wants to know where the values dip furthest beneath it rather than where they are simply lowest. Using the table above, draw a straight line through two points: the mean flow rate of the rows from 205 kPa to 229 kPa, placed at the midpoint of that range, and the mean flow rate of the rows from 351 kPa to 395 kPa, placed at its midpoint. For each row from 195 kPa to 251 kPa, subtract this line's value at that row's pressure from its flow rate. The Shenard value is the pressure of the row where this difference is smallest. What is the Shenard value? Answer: 196.0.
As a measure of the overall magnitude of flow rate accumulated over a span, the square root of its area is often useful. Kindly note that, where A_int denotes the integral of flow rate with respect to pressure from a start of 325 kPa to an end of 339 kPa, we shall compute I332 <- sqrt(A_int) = 5.20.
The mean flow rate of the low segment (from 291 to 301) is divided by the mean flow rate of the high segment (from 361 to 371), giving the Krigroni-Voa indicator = 1.02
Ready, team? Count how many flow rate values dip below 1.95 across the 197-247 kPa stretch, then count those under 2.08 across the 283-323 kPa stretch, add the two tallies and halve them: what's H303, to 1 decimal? 9.5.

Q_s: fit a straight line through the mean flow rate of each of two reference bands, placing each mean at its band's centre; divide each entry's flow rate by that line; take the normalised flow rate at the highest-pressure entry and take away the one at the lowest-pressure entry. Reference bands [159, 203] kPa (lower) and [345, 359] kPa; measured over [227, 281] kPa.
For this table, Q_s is -0.21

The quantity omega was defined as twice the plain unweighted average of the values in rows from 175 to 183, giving 2.5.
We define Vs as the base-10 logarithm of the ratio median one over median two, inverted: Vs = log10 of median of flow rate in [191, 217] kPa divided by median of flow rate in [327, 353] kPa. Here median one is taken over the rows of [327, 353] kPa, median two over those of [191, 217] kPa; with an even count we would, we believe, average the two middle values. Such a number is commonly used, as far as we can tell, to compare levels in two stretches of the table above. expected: 0.034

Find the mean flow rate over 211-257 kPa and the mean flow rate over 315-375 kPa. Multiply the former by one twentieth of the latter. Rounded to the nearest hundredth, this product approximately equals 0.21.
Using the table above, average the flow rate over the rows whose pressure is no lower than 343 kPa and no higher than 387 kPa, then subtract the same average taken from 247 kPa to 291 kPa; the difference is -0.20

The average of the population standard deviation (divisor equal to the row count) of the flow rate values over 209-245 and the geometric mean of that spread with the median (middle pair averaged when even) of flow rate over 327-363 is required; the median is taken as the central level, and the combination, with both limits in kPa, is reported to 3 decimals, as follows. 0.178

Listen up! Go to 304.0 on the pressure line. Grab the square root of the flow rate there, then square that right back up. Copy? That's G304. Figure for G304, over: 2.04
